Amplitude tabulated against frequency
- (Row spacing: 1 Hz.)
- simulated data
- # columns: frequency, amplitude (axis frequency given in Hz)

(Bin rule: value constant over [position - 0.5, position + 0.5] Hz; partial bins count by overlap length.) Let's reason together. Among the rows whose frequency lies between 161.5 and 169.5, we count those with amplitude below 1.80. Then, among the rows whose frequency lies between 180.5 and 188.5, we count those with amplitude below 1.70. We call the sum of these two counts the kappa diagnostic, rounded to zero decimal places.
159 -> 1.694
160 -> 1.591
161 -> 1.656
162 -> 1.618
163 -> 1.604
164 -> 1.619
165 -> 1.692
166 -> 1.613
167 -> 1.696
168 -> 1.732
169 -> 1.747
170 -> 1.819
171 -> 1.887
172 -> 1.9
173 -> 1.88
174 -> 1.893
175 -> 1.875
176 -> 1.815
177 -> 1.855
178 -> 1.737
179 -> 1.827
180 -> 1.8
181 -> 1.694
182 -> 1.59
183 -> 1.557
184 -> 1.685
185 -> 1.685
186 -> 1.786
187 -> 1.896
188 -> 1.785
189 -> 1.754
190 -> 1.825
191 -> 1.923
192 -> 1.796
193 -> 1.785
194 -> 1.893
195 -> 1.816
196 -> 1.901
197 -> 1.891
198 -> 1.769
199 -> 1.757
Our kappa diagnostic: 13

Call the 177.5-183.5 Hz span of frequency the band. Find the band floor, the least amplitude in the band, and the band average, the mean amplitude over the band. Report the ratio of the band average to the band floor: 1.09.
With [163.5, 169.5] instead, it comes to 1.04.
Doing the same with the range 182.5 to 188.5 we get 1.11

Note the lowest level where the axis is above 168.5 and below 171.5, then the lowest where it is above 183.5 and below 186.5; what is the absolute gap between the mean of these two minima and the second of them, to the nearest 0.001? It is 0.031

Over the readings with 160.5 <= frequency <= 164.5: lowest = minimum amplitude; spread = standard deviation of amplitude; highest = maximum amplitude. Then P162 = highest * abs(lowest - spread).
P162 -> 2.62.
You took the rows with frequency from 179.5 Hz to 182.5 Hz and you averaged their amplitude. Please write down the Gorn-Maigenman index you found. 1.69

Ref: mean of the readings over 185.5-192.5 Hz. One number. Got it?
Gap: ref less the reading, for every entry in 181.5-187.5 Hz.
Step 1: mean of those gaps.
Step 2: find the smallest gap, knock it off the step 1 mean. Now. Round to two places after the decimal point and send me 0.20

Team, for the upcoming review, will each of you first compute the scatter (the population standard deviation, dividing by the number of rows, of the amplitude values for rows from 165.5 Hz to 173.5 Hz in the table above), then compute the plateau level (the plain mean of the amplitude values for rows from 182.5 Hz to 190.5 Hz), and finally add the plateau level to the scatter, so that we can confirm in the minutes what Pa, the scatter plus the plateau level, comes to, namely 1.84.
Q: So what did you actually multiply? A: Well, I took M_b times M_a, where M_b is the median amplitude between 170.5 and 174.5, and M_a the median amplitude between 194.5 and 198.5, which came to 3.50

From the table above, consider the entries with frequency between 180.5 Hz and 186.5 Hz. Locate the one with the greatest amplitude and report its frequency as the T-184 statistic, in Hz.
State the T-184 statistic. 186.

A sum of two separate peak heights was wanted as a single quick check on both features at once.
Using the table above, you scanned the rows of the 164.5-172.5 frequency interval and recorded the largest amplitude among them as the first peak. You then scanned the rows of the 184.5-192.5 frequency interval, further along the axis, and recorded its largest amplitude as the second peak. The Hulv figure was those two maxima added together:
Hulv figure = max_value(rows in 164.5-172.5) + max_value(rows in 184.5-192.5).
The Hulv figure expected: 3.82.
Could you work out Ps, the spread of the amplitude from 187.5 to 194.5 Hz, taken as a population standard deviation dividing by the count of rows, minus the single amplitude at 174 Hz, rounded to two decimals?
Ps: -1.84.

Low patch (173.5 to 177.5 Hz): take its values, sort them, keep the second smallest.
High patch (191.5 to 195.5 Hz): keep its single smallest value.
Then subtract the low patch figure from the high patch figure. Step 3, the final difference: -0.07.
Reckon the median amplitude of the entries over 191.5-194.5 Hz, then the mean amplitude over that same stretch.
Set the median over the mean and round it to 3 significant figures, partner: 0.984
